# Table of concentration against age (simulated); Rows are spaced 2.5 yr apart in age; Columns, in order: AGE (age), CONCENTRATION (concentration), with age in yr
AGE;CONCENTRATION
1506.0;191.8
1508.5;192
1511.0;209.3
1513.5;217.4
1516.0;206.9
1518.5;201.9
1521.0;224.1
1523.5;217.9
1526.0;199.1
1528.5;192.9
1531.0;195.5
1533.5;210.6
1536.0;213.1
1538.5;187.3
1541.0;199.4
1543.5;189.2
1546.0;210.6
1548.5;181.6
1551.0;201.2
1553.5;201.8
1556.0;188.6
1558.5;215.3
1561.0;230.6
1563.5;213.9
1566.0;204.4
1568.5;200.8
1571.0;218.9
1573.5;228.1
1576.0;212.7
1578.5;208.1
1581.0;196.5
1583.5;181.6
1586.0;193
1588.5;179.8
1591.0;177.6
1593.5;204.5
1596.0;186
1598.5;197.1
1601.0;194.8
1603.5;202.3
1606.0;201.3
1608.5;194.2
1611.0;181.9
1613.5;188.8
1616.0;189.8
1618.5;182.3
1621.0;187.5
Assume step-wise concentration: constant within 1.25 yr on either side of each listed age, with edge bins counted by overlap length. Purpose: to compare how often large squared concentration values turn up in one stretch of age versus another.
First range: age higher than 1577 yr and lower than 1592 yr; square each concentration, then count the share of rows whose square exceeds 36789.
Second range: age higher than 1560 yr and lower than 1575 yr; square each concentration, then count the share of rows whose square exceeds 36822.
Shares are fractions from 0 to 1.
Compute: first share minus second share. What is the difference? -0.50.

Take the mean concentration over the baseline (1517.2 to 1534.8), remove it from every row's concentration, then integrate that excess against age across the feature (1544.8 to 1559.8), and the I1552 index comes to -92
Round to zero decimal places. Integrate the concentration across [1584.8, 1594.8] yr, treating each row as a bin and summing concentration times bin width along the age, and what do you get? 1887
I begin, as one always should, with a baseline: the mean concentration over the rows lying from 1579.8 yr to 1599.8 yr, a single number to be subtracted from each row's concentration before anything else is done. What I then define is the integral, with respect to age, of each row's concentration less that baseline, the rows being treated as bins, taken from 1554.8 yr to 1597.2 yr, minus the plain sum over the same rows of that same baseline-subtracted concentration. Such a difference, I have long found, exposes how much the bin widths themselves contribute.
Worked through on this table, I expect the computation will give 328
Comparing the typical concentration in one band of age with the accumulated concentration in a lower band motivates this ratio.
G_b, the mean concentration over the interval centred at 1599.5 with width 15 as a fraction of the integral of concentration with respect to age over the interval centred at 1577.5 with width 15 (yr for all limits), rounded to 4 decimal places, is 0.0635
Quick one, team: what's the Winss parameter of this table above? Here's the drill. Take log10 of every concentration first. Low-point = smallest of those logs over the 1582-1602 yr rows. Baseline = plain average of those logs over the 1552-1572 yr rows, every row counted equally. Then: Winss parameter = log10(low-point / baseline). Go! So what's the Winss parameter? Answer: -0.013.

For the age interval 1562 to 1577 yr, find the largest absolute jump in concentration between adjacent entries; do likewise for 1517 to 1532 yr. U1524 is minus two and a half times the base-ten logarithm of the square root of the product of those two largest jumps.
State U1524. -3.26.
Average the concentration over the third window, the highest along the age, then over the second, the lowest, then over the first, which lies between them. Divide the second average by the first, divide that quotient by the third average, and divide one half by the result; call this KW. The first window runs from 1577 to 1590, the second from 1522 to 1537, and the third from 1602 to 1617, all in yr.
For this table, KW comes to 90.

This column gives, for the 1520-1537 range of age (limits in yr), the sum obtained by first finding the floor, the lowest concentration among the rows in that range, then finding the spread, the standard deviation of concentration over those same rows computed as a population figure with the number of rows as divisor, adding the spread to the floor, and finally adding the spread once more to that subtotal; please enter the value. 215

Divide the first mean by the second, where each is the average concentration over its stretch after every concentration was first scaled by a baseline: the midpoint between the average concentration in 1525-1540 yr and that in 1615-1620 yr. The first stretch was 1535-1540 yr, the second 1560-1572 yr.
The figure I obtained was 0.94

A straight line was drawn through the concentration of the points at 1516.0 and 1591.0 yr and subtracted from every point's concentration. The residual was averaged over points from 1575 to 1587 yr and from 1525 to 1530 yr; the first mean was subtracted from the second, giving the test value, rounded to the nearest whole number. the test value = -23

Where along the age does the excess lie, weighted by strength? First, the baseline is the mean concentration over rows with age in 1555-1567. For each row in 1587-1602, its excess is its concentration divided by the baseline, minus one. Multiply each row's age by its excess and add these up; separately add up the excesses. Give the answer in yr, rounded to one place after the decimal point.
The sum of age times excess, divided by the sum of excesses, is 1593.6 yr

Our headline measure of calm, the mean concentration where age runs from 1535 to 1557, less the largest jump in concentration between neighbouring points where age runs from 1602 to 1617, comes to 185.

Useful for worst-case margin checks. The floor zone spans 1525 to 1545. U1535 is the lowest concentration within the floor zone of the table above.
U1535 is 187.3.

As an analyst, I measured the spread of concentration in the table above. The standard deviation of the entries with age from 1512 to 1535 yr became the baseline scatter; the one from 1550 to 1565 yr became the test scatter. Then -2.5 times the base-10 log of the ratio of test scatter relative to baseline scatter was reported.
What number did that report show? -0.3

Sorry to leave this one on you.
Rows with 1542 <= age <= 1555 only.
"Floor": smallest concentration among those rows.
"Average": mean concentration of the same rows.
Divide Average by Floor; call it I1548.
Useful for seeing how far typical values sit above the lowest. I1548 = 1.08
